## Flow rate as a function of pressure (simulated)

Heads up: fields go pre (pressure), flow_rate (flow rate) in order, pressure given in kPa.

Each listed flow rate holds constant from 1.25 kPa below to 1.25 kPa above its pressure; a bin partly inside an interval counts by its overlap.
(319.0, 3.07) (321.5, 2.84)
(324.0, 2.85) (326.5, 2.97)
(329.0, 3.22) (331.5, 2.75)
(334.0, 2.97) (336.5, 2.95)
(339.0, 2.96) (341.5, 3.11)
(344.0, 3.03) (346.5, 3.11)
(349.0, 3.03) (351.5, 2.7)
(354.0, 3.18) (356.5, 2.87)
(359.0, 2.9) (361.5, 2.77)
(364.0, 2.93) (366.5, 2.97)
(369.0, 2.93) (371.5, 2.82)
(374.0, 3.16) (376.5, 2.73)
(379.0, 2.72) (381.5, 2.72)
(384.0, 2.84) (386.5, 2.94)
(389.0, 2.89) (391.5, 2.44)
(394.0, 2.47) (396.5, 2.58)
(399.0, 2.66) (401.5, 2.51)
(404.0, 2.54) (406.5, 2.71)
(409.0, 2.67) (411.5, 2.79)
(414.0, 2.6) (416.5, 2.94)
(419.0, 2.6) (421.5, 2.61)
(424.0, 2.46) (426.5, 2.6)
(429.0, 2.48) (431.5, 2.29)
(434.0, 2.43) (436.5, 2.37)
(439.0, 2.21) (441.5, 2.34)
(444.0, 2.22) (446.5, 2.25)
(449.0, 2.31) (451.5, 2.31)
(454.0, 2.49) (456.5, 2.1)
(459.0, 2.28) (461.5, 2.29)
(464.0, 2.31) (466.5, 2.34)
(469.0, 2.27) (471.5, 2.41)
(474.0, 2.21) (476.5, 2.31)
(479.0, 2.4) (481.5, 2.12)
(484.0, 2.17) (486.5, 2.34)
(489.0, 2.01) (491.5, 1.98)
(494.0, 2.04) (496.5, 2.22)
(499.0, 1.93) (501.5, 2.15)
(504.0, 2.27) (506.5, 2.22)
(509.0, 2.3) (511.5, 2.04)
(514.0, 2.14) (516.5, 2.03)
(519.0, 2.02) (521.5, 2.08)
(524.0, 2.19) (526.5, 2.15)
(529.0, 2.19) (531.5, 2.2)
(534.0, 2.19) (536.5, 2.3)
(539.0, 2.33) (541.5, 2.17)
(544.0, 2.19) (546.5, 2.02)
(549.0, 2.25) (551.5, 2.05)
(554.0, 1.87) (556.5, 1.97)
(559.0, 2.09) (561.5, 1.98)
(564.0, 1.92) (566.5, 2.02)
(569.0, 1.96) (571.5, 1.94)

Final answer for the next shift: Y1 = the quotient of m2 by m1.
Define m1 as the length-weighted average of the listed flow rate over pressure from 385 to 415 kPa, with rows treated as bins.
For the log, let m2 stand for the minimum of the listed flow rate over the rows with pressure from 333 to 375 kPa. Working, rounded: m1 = 2.65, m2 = 2.7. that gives 1.02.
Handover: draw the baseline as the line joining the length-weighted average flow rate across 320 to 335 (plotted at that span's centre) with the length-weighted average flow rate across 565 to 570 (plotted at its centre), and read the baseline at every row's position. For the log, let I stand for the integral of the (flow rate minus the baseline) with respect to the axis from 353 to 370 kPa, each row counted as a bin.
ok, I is 2.2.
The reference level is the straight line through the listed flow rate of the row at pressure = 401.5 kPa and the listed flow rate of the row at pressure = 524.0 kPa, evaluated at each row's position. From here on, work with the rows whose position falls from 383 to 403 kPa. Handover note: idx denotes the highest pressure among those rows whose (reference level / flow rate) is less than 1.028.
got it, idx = 401.5 kPa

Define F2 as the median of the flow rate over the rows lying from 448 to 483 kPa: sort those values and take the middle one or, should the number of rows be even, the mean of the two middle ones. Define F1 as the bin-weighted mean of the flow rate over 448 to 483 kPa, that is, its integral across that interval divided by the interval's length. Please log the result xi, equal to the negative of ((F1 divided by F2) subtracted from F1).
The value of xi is -1.3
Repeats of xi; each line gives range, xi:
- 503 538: -1.2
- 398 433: -1.6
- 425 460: -1.3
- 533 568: -1.1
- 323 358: -2.0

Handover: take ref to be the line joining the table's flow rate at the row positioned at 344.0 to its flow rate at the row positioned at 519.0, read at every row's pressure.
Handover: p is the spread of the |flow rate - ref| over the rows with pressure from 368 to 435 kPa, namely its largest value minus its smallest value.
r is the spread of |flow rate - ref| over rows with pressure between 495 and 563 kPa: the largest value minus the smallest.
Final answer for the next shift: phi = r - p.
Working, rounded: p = 0.326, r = 0.425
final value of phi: 0.100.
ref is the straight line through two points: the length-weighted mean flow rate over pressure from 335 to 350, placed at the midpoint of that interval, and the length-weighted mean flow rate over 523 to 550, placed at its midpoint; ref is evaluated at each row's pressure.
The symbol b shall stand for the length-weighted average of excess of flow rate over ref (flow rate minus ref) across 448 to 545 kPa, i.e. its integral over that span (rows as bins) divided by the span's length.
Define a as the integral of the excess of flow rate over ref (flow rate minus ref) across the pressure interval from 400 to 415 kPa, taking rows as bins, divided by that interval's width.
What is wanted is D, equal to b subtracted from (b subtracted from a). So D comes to 0.22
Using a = -0.11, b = -0.16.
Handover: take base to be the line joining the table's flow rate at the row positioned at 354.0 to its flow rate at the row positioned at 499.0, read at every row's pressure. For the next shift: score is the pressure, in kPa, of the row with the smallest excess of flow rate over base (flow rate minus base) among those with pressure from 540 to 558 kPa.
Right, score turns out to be 554.0 kPa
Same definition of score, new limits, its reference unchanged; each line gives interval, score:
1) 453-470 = 456.5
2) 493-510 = 499.0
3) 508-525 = 511.5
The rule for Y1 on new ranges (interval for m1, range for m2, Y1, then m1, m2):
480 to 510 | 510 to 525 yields 0.94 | 2.15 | 2.02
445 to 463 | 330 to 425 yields 1.07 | 2.29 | 2.44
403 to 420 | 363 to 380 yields 1.01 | 2.70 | 2.72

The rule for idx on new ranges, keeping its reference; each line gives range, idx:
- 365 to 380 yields 379.0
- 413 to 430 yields 429.0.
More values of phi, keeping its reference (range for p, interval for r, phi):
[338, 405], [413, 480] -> 0.010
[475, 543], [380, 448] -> -0.100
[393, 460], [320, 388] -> 0.027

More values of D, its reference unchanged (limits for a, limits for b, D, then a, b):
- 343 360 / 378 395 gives 0.22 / -0.02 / -0.12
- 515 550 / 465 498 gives 0.39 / -0.05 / -0.22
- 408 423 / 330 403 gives 0.14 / -0.02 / -0.08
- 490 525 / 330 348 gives -0.09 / -0.21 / -0.06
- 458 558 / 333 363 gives -0.06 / -0.15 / -0.04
